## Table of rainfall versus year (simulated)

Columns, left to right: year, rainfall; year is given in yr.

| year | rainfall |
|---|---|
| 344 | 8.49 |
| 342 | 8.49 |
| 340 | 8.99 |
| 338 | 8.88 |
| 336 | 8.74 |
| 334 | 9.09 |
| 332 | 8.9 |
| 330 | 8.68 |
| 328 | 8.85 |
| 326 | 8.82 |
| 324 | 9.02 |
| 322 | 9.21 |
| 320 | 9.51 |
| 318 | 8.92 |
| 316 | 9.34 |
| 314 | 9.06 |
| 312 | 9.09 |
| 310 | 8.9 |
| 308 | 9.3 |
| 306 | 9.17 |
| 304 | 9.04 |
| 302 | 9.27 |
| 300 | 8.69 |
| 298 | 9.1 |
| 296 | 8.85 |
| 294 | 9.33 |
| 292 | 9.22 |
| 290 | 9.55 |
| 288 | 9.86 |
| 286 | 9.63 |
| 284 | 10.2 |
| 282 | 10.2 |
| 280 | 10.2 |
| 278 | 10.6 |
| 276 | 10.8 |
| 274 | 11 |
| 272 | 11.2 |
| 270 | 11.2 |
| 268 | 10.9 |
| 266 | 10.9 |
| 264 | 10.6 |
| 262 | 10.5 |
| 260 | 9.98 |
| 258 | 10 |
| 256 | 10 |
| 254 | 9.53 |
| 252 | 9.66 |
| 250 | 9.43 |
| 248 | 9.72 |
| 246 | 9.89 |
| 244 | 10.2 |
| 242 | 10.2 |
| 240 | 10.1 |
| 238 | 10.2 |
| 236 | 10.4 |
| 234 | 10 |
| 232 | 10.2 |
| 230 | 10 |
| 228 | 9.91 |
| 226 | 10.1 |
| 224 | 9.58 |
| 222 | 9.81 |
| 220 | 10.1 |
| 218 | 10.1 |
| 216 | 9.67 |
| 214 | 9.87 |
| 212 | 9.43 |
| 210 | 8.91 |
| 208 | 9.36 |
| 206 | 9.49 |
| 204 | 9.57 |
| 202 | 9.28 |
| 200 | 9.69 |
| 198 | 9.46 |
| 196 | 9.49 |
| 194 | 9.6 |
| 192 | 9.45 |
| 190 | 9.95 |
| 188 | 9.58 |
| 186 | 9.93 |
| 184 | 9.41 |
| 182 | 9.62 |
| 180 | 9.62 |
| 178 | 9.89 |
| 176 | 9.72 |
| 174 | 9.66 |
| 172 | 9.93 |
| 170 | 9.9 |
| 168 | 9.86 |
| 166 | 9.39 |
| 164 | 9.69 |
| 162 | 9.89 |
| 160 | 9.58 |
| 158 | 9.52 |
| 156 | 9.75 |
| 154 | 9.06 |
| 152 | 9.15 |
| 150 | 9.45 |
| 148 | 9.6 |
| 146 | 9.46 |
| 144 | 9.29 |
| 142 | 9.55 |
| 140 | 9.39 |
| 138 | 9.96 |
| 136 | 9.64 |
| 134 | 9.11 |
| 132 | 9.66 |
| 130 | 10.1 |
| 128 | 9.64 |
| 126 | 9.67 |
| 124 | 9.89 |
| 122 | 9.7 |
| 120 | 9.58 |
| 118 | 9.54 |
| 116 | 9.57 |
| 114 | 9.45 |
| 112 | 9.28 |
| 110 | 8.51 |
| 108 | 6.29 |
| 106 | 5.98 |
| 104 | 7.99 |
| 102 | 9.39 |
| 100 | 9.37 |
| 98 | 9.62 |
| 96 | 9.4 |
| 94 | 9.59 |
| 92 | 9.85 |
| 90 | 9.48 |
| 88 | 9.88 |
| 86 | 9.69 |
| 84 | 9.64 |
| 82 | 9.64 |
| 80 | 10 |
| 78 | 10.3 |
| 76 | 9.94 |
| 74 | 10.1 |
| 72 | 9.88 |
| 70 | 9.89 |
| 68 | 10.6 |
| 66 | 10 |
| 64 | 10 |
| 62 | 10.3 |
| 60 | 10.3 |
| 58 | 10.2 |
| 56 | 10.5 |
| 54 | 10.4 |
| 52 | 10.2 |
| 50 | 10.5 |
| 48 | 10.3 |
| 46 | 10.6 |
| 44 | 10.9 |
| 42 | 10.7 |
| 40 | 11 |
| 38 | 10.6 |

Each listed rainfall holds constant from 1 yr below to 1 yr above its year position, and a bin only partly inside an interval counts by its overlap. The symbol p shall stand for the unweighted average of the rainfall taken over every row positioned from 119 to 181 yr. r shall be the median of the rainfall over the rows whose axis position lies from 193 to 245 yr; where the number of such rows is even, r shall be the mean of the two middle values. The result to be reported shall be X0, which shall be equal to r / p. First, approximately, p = 9.6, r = 9.8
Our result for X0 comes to 1.02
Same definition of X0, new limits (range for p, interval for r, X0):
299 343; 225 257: 1.11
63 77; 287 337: 0.90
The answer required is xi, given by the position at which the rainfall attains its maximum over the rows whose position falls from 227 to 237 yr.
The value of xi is 236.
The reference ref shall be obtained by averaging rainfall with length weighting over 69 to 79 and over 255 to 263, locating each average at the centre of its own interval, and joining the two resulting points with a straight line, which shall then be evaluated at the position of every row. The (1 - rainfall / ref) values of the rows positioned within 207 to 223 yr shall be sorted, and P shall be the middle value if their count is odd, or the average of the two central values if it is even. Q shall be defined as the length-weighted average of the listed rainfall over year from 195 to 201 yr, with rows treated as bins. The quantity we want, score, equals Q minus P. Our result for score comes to 9.5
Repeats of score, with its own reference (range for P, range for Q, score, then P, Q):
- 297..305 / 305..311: 9.0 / 0.106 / 9.1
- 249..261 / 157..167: 9.6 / 0.029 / 9.6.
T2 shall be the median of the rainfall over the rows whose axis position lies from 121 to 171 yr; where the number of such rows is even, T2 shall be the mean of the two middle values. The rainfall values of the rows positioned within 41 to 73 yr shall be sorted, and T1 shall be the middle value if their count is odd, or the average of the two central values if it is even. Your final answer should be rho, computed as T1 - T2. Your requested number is 0.66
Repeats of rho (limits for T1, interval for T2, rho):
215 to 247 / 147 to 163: 0.55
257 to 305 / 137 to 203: 0.50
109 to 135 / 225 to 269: -0.47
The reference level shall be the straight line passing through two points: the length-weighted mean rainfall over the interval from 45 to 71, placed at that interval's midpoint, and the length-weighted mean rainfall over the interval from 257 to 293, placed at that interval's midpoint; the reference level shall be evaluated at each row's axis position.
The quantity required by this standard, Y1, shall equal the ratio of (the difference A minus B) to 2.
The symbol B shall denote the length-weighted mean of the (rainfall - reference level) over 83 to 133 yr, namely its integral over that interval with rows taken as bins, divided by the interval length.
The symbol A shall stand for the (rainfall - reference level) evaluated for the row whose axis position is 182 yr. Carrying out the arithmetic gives 0.18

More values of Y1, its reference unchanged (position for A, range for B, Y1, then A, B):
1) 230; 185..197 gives 0.16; -0.3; -0.67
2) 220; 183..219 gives 0.26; -0.2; -0.77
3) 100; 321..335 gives 0.25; -0.9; -1.44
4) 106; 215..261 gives -1.96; -4.3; -0.40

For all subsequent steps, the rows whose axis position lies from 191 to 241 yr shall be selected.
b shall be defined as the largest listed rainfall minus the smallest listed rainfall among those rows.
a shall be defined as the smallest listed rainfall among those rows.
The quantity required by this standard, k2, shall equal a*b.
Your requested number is 13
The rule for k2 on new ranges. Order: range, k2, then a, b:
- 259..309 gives 22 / 8.69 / 2.5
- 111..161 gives 9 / 9.06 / 1.0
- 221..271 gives 17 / 9.43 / 1.8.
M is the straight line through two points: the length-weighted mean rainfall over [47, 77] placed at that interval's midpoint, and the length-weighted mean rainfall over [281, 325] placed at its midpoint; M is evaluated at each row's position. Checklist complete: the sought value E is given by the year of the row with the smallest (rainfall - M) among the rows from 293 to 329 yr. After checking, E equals 300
